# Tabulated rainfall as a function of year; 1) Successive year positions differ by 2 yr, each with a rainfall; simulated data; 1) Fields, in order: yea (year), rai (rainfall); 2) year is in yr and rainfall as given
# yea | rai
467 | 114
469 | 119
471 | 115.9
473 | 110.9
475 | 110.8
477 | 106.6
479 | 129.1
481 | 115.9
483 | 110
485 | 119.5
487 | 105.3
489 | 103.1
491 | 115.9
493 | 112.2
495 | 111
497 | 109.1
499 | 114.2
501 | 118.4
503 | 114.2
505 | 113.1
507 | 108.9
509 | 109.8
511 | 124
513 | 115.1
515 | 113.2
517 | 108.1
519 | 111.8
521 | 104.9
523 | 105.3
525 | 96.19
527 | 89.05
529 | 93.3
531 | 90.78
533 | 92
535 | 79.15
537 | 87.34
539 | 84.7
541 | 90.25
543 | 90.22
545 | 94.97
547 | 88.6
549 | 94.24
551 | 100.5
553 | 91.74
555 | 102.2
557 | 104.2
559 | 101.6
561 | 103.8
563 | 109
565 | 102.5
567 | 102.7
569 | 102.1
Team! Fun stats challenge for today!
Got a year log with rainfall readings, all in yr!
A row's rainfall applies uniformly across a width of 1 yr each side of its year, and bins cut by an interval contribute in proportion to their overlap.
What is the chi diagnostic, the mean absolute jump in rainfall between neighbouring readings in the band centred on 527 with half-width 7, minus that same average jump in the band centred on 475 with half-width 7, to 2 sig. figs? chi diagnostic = -3.9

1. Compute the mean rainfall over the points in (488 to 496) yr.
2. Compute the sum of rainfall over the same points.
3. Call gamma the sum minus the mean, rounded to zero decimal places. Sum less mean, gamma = 332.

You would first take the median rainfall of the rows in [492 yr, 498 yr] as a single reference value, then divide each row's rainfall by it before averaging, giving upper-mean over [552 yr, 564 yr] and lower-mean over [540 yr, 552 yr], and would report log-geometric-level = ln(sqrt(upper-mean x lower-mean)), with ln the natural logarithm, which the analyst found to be -0.130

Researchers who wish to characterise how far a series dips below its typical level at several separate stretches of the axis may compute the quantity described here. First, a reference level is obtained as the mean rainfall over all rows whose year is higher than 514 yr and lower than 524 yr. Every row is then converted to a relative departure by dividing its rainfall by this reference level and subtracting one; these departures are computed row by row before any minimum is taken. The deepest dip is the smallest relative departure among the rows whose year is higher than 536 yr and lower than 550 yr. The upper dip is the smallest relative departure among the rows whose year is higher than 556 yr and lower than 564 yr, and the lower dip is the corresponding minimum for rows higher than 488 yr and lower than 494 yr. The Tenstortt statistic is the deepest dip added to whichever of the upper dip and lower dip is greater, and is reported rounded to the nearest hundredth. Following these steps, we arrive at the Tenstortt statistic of -0.27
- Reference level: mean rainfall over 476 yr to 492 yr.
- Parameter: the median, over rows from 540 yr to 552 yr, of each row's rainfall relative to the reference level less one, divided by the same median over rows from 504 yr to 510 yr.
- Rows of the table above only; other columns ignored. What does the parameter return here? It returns 6.2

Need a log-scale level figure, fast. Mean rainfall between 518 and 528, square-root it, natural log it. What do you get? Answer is 2.31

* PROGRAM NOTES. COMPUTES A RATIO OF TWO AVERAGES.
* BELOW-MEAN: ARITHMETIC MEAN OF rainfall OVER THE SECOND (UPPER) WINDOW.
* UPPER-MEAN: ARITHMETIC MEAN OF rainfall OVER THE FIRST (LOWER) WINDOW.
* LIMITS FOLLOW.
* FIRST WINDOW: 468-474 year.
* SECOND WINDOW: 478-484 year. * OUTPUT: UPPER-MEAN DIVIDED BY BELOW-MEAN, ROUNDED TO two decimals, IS 0.97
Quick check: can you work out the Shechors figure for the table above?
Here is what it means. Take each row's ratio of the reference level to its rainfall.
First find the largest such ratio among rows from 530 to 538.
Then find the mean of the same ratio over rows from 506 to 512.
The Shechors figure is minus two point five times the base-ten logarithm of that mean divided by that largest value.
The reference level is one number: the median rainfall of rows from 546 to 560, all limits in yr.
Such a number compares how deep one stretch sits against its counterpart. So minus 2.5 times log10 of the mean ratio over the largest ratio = 0.39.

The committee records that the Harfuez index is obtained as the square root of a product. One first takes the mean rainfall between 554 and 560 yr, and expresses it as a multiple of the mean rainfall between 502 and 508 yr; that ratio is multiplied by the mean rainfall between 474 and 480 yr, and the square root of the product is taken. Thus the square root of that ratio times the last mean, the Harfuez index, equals 10.3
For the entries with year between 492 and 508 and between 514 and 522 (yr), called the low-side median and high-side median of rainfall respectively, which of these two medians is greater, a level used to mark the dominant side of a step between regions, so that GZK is 113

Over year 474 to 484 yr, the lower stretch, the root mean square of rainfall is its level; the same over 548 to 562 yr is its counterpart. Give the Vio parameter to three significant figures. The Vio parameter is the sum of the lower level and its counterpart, 215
